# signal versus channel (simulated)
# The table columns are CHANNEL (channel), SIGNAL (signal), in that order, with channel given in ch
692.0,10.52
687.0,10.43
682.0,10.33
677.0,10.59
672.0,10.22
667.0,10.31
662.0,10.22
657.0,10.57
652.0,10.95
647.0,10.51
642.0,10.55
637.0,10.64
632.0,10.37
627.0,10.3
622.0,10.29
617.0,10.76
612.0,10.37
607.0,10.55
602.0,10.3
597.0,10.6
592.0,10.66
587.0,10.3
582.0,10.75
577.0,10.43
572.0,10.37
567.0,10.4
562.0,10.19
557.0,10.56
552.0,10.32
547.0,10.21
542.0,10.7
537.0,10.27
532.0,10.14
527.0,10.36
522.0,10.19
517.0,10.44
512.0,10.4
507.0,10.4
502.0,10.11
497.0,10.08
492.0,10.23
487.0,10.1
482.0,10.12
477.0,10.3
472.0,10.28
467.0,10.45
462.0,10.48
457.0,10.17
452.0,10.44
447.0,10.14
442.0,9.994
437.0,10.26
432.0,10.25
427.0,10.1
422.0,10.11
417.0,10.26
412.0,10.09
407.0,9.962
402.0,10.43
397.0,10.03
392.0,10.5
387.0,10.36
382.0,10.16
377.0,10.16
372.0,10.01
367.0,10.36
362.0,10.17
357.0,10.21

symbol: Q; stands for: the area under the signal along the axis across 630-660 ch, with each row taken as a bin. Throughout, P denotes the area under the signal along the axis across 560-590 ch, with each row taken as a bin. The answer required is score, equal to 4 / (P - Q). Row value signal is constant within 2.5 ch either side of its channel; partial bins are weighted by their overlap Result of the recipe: -0.74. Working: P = 312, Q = 318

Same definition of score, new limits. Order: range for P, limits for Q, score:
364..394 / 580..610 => -0.50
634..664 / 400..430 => 0.32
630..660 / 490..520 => 0.42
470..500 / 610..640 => -0.48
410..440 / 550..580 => -0.64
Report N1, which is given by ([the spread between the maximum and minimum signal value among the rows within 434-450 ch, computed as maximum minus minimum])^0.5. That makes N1 0.516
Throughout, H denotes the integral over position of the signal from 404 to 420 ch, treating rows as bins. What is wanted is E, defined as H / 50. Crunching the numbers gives 3.24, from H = 162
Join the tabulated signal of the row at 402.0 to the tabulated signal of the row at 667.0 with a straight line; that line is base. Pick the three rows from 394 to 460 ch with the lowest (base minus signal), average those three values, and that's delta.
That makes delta 0.04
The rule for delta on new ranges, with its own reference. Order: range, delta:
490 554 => -0.14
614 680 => -0.46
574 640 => -0.38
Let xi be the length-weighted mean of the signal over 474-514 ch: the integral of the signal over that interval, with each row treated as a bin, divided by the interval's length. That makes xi 10.2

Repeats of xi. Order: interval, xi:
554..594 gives 10.5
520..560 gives 10.3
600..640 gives 10.5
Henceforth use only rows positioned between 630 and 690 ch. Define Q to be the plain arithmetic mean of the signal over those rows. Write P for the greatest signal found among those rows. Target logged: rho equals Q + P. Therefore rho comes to 21.4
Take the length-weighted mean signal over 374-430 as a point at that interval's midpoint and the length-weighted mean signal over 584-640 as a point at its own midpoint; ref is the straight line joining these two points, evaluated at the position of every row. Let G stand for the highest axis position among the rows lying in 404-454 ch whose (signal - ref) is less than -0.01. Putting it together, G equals 447.0 ch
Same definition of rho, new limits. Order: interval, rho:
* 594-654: 21.5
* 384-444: 20.7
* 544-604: 21.2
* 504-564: 21.0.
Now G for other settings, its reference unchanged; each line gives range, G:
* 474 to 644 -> 632.0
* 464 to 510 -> 502.0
